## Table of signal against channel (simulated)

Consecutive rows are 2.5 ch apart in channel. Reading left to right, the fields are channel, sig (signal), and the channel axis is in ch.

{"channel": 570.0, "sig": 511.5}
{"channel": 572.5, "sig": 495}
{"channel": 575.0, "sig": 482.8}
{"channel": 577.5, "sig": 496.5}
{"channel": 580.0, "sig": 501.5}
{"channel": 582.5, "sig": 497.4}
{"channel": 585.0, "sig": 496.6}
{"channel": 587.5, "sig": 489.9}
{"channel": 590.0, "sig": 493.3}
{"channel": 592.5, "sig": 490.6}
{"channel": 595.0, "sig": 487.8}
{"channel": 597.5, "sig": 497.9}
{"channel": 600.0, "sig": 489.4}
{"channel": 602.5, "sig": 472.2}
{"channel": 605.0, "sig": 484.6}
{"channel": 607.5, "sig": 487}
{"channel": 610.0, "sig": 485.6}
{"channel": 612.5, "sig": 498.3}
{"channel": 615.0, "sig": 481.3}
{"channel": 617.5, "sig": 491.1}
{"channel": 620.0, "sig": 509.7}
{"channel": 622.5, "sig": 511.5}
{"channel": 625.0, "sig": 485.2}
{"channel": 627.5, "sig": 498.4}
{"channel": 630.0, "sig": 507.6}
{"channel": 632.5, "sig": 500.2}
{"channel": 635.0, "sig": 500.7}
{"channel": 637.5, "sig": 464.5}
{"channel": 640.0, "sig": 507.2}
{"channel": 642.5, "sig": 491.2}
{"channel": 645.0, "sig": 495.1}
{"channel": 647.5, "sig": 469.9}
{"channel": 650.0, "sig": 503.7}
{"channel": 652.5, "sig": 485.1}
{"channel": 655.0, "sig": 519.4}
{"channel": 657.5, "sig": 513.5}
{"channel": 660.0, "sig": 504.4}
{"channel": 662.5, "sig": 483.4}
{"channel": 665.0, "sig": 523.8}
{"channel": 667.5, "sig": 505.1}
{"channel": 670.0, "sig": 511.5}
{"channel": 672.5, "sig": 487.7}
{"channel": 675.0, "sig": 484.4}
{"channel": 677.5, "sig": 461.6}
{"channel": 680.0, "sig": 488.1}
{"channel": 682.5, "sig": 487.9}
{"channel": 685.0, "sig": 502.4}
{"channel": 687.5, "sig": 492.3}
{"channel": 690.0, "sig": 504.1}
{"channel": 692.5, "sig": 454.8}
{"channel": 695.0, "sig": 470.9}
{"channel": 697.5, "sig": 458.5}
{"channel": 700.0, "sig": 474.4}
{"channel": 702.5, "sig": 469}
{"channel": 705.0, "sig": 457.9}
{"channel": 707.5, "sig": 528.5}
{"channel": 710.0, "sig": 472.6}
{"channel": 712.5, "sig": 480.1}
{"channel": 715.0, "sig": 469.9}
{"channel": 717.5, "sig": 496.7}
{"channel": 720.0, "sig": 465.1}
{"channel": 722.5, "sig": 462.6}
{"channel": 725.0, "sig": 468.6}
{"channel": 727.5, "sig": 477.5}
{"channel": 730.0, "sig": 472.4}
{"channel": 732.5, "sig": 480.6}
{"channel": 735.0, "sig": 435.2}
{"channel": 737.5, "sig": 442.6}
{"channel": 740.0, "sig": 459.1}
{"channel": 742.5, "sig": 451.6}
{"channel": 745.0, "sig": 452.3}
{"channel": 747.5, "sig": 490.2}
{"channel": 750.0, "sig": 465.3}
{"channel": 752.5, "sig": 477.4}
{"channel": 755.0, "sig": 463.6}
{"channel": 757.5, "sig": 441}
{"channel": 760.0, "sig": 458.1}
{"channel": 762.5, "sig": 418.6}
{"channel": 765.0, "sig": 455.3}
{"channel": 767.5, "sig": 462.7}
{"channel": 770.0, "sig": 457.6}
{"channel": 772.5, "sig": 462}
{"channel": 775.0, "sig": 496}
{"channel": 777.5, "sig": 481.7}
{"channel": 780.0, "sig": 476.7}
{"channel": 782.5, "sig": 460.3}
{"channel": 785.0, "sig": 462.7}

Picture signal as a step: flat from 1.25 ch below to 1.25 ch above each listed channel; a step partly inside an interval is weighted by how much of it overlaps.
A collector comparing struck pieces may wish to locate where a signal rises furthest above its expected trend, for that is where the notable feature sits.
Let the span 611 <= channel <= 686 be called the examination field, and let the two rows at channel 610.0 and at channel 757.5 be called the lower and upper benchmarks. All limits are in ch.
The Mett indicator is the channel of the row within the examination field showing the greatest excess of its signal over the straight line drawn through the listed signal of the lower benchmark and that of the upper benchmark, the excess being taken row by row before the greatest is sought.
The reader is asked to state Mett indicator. 665.0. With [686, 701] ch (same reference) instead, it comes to 690.0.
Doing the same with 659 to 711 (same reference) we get 707.5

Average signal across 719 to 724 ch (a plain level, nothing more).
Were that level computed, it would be 464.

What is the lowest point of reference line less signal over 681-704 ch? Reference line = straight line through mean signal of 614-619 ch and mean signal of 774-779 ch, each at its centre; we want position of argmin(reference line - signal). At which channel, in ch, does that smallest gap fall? 690.0 ch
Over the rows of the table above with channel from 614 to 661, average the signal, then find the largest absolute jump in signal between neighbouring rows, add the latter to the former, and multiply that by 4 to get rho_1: 2158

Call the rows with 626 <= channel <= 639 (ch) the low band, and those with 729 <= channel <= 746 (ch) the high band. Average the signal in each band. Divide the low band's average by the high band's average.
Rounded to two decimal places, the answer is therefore 1.08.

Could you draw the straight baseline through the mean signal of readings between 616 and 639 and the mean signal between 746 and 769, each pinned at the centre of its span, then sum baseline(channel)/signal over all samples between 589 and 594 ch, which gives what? 2.06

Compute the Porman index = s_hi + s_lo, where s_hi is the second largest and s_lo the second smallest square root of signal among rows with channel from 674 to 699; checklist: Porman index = 43.8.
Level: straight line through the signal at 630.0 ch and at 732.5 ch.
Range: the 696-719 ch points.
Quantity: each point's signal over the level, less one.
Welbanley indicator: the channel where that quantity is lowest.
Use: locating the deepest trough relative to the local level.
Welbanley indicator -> 697.5 ch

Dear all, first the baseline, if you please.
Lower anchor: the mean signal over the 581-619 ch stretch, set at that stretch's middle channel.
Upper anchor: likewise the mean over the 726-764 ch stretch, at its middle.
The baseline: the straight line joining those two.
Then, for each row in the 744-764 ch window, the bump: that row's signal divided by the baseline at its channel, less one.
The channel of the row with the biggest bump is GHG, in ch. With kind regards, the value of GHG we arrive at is 747.5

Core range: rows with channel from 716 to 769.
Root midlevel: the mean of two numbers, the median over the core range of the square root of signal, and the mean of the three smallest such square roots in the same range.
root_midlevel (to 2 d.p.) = 21.14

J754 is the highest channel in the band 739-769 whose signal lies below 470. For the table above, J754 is 767.5 ch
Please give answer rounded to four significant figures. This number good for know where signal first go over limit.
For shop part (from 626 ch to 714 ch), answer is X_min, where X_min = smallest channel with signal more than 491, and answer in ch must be 627.5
